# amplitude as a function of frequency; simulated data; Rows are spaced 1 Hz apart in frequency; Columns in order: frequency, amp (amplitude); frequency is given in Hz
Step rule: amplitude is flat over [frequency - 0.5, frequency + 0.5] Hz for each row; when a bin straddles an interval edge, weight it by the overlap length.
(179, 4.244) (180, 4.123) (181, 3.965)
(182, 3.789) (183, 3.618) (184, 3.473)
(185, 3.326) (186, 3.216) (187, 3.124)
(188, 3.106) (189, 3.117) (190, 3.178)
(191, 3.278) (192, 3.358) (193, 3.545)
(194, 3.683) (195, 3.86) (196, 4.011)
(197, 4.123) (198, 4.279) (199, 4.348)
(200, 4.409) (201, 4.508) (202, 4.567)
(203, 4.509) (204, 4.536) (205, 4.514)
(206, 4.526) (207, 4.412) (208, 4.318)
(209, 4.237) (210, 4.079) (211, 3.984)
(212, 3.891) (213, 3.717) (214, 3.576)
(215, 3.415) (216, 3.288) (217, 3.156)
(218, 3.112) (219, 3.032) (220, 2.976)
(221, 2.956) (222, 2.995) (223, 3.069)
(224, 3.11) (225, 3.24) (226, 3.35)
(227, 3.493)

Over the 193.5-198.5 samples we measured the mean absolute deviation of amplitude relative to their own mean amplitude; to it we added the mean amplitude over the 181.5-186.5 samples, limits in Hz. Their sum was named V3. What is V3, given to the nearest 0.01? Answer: 3.66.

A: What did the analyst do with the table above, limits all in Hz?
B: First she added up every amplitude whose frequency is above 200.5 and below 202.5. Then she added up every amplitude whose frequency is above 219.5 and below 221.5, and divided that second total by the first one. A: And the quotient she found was 0.65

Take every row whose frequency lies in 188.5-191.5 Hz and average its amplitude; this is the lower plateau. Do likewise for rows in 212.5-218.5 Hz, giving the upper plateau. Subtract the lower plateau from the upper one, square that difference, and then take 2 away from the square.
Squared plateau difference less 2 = -1.97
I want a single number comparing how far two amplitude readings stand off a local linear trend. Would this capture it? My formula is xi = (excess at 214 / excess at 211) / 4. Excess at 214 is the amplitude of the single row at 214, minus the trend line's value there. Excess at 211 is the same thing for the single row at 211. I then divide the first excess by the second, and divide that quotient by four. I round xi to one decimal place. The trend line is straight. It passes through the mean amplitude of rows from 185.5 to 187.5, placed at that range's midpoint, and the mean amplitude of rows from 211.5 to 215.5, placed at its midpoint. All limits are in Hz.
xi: -0.1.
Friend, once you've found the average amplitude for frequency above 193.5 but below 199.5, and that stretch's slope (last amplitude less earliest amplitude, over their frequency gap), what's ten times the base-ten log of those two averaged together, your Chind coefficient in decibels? 3.2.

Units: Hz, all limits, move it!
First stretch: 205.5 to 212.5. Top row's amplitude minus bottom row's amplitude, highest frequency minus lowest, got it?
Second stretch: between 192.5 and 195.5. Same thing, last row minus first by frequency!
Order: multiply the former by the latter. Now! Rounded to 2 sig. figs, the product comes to -0.20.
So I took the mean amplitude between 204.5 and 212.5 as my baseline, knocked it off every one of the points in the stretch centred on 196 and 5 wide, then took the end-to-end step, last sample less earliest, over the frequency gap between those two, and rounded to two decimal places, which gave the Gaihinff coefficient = 0.15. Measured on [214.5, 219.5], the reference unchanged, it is -0.10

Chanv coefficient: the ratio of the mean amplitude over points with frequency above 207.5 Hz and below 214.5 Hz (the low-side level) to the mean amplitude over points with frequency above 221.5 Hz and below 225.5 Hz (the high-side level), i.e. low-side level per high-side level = 1.3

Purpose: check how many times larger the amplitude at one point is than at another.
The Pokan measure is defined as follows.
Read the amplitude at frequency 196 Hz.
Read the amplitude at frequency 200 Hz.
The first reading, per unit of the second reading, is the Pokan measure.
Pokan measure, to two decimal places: 0.91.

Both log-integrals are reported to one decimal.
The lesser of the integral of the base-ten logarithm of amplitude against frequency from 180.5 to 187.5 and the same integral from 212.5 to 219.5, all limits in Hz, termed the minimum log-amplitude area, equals 3.6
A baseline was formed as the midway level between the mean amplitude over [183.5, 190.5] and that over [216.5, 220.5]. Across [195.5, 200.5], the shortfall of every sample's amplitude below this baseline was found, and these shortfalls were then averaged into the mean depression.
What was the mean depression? -1.1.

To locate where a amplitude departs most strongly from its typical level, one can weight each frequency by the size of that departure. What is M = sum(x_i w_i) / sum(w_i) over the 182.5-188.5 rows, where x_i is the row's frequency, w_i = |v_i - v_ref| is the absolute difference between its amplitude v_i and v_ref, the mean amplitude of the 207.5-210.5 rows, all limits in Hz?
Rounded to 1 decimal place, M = 185.8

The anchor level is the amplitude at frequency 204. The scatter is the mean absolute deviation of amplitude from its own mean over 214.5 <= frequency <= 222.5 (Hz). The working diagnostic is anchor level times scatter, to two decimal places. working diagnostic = 0.58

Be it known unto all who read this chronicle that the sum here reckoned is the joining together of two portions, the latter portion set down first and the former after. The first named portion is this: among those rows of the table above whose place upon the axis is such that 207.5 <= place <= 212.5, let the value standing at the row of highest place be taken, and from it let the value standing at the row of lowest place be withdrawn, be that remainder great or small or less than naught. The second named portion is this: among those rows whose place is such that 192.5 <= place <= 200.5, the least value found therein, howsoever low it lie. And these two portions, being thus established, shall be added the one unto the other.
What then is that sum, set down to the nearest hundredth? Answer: 3.12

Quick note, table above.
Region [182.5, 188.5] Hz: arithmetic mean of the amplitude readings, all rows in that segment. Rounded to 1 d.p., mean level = 3.3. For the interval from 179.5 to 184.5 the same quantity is 3.8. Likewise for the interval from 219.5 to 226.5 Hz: 3.1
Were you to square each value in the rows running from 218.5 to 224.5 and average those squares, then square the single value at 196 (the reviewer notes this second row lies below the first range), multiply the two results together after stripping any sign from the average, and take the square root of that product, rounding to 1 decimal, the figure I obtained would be 12.1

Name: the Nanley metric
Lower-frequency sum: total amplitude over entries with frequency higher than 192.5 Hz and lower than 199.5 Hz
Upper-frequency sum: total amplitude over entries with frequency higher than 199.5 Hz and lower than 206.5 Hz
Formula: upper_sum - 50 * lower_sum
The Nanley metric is -1361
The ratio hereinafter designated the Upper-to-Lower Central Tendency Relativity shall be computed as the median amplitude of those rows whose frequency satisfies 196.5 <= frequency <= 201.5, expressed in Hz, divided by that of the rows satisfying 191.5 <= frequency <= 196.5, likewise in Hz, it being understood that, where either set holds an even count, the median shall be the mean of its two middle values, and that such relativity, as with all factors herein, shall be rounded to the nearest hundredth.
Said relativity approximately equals 1.18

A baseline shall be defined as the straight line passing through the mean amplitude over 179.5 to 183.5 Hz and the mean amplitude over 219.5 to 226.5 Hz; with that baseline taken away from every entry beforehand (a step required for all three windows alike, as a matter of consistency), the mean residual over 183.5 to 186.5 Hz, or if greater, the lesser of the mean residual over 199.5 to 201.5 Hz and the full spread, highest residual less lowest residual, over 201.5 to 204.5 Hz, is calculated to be 0.05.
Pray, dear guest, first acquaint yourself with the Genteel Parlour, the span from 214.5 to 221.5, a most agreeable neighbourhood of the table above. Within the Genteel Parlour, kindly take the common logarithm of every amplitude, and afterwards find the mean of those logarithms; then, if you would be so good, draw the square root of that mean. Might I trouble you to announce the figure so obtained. 0.70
